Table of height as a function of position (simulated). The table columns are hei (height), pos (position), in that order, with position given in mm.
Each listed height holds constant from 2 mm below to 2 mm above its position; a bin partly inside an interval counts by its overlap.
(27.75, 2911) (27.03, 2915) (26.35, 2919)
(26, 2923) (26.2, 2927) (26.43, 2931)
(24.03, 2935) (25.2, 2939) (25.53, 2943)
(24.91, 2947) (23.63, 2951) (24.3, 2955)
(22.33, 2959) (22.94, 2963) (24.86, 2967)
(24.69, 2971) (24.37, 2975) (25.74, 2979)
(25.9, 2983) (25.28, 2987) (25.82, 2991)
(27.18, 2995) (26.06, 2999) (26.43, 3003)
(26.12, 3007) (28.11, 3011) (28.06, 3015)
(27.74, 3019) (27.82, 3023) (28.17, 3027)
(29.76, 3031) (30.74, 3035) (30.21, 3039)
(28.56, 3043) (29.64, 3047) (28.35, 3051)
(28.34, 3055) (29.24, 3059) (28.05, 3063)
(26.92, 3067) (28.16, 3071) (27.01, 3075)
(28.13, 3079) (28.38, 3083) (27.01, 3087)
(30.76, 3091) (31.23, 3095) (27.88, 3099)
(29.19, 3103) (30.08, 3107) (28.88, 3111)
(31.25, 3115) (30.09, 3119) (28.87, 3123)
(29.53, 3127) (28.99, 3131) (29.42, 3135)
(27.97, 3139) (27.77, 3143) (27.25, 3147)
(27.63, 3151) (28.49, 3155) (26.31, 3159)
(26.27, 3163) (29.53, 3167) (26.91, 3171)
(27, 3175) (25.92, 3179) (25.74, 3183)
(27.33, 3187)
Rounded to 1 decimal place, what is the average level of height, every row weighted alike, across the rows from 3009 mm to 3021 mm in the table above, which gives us 28.0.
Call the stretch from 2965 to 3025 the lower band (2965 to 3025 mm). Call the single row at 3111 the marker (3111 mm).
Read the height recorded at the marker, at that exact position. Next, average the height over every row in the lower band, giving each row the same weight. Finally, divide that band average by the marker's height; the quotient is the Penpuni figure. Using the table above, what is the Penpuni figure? 0.91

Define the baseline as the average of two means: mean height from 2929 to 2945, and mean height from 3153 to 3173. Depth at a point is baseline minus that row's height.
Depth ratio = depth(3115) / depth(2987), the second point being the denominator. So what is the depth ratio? -4.3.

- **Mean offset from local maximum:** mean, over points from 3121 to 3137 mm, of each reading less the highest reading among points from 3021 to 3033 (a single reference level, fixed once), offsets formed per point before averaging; -0.56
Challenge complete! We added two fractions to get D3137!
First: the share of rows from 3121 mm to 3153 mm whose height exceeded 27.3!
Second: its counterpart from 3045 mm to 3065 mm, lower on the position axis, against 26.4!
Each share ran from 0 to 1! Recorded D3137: 1.9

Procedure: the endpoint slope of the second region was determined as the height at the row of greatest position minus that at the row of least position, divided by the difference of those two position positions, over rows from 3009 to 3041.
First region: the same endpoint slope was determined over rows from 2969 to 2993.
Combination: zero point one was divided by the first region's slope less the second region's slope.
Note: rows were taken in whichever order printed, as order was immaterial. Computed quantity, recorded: -5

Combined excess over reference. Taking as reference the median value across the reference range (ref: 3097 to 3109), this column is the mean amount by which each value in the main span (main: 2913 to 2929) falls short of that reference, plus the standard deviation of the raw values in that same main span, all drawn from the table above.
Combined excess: 3.2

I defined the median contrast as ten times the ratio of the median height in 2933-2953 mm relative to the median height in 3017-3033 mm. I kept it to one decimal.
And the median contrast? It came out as 8.9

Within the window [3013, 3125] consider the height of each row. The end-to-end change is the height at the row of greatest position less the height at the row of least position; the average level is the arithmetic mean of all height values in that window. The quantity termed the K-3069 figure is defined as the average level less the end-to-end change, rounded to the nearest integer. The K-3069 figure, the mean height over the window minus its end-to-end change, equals 28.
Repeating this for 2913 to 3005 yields 26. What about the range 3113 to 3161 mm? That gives 34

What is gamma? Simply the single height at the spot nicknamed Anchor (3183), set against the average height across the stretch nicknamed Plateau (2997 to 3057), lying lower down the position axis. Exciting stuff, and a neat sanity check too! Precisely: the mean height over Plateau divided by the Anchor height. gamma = 1.10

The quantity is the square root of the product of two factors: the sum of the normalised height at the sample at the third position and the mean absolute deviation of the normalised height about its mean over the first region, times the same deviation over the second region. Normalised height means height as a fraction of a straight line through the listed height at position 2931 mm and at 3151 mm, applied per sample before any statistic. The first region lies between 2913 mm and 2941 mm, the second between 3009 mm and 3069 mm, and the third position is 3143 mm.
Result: 0.179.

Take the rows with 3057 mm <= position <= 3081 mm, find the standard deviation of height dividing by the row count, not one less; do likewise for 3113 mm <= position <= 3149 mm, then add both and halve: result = 1.0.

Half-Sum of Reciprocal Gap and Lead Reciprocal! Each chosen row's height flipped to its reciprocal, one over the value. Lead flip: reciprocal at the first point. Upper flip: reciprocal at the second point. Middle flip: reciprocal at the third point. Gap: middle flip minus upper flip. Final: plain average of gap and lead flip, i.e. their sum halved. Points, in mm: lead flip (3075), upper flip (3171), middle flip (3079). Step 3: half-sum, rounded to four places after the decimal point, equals 0.0177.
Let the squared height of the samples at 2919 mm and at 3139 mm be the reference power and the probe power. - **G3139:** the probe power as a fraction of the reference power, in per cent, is 113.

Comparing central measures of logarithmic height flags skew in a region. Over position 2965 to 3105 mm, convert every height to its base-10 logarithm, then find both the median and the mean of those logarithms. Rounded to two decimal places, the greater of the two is 1.45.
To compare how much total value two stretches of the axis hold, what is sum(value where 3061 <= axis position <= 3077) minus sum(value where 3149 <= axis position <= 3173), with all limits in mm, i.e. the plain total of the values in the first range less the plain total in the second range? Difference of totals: -55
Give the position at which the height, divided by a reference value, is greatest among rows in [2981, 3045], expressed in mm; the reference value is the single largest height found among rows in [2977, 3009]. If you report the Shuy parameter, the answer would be 3035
